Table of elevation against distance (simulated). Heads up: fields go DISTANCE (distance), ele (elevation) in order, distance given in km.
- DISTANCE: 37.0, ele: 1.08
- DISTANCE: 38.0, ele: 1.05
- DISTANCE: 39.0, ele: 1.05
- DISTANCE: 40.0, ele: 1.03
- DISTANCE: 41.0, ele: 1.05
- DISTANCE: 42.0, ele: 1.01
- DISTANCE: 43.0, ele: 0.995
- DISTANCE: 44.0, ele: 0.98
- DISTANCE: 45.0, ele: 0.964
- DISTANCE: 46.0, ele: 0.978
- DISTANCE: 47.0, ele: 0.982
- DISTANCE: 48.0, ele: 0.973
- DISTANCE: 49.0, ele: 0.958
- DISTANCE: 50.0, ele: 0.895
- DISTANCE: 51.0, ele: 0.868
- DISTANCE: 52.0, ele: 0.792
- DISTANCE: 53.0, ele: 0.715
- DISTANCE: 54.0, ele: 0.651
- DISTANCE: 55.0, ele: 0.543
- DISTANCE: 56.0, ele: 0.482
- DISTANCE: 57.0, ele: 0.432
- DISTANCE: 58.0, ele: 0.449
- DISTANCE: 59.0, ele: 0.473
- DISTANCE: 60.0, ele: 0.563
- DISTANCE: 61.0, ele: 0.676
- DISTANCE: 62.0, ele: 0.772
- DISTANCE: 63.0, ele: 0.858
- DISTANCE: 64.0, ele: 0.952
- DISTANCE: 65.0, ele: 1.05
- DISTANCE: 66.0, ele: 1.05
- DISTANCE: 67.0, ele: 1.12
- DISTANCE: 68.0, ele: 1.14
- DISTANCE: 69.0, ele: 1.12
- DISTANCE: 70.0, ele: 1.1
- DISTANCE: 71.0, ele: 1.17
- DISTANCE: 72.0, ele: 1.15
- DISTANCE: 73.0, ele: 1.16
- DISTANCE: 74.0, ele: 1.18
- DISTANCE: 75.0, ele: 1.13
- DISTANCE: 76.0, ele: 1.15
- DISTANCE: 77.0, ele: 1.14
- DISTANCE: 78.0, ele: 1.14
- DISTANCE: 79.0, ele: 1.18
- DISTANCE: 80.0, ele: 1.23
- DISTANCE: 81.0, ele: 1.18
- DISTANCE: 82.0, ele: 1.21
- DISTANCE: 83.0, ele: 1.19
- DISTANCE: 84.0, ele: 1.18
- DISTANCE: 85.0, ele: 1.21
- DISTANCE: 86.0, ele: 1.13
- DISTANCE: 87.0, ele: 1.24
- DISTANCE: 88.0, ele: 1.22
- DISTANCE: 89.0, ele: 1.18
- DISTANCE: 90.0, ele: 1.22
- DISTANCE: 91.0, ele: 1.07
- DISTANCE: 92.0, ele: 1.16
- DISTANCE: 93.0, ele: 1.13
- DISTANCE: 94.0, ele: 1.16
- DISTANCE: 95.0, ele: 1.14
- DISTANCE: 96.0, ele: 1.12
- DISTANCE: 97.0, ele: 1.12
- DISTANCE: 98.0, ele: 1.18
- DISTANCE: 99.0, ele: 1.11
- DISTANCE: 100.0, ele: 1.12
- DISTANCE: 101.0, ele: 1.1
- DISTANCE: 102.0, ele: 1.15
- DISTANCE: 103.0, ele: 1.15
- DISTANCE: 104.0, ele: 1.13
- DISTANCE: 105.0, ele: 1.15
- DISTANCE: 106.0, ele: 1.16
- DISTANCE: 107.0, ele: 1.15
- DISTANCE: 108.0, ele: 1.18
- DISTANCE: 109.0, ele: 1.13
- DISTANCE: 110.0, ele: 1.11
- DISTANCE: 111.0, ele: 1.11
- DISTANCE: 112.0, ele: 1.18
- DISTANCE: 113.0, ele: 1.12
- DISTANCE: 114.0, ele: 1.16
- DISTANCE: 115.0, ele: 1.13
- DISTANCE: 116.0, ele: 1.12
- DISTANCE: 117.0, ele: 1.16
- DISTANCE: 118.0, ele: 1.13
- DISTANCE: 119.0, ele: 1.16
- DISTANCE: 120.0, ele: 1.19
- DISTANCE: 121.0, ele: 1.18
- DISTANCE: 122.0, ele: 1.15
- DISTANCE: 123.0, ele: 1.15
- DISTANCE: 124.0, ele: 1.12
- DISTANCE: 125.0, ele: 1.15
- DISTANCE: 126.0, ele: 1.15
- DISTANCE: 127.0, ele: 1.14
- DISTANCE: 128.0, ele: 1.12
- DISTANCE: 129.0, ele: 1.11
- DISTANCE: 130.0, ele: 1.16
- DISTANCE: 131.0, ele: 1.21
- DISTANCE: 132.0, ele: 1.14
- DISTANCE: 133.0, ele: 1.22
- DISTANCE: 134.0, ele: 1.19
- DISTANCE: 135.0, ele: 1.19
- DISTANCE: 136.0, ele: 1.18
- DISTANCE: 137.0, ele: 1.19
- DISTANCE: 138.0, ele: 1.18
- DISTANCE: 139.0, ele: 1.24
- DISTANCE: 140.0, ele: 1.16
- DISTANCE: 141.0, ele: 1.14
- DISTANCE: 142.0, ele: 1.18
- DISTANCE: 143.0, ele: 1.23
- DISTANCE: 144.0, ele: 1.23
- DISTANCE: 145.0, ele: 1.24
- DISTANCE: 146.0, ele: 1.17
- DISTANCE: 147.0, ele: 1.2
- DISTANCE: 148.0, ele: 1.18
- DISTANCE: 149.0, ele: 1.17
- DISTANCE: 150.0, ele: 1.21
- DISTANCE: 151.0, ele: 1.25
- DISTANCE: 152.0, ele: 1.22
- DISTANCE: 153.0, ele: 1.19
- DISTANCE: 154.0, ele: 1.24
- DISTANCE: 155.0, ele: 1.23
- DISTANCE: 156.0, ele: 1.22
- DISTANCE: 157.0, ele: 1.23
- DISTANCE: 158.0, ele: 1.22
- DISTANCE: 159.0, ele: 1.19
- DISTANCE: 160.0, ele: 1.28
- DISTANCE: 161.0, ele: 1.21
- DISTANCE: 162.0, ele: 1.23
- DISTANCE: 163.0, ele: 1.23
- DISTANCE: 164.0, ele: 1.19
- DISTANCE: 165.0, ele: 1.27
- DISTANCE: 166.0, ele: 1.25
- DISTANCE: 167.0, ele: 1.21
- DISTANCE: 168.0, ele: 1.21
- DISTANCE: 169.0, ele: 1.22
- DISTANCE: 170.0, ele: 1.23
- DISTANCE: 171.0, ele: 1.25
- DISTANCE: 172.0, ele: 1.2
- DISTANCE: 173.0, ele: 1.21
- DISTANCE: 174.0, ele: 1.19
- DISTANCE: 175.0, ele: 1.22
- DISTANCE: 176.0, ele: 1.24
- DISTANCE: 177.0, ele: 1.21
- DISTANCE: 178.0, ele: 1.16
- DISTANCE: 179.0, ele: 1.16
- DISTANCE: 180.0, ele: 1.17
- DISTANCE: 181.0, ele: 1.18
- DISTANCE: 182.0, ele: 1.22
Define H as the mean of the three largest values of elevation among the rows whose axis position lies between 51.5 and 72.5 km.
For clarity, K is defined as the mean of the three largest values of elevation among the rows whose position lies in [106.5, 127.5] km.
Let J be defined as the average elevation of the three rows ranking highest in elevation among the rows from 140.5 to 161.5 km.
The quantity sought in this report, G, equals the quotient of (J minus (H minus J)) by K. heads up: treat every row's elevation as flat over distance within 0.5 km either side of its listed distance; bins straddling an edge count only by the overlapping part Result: 1.15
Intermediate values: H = 1.15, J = 1.26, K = 1.18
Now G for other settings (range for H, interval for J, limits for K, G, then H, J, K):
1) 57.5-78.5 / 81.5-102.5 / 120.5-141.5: 1.05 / 1.17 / 1.23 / 1.22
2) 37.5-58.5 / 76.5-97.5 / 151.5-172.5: 1.11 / 1.05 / 1.23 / 1.27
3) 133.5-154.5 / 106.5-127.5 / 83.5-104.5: 0.92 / 1.24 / 1.18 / 1.23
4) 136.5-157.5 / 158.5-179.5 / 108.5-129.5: 1.09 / 1.24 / 1.27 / 1.18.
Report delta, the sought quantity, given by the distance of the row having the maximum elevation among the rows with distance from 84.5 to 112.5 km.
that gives 87.0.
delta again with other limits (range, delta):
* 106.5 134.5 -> 133.0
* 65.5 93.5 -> 87.0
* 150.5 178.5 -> 160.0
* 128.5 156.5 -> 151.0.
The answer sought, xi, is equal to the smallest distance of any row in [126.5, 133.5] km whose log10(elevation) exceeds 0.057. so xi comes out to 130.0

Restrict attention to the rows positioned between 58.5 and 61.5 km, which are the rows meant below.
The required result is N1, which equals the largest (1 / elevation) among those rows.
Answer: 2.11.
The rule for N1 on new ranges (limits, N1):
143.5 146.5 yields 0.85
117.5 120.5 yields 0.88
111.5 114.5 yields 0.89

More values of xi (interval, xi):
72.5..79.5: 73.0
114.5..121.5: 117.0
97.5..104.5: 98.0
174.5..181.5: 175.0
